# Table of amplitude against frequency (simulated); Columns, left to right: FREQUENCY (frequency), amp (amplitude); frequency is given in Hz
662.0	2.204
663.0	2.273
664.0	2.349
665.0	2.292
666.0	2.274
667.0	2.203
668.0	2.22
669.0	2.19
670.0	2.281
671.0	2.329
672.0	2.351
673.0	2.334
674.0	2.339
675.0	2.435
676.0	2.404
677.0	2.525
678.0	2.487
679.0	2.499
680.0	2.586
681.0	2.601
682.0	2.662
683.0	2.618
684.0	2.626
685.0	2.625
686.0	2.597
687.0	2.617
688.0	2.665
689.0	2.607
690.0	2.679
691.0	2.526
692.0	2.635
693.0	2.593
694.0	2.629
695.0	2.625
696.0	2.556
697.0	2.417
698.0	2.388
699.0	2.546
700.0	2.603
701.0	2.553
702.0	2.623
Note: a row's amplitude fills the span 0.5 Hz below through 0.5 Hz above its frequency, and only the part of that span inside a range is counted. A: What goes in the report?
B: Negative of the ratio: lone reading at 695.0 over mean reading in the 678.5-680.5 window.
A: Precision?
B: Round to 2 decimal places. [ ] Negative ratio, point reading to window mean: -1.03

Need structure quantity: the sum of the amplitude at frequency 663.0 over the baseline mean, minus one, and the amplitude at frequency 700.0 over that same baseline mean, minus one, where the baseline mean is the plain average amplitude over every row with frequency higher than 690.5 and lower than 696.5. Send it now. -0.12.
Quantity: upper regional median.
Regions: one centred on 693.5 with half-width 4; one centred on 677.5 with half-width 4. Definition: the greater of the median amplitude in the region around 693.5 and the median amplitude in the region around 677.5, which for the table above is 2.61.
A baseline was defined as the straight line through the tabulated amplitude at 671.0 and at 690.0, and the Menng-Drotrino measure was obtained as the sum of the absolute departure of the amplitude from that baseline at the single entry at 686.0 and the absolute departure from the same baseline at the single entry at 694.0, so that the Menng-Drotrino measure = 0.13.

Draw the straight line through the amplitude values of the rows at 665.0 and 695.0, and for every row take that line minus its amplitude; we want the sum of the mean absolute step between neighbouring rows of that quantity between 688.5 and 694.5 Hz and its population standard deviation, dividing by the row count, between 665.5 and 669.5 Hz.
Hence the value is 0.12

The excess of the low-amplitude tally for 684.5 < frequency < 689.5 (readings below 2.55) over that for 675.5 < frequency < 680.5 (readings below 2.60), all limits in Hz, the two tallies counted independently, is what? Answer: -5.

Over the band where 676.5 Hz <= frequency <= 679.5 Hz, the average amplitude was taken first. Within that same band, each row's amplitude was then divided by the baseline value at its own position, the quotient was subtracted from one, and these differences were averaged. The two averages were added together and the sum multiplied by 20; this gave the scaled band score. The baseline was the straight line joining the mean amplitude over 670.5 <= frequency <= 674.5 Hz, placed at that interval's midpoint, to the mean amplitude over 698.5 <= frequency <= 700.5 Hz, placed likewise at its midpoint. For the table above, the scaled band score 49.1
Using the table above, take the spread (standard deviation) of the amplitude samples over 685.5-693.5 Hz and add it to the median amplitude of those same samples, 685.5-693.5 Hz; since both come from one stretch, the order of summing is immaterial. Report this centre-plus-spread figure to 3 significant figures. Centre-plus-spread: 2.66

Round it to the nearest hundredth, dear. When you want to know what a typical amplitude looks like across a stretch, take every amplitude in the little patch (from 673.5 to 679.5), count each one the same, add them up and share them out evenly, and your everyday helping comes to 2.45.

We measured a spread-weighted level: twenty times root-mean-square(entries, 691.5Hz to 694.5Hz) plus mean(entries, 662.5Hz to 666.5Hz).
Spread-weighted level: 54.7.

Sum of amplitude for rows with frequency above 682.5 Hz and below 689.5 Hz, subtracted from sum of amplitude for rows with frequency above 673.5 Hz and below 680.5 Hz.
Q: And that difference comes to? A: -1.1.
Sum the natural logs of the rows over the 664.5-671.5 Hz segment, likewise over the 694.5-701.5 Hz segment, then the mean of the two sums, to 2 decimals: 6.09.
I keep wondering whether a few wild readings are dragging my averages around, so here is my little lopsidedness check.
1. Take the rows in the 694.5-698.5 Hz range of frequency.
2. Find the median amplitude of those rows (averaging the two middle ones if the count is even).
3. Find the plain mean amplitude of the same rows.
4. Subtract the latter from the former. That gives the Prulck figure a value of -0.010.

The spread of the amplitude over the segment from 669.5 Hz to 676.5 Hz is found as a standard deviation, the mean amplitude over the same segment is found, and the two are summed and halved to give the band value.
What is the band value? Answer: 1.20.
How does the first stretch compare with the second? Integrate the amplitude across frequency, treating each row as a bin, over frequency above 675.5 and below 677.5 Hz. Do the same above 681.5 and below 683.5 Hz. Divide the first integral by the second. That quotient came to 0.93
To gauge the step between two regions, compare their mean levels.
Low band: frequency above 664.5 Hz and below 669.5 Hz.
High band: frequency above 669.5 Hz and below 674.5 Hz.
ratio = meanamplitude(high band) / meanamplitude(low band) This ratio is 1.04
